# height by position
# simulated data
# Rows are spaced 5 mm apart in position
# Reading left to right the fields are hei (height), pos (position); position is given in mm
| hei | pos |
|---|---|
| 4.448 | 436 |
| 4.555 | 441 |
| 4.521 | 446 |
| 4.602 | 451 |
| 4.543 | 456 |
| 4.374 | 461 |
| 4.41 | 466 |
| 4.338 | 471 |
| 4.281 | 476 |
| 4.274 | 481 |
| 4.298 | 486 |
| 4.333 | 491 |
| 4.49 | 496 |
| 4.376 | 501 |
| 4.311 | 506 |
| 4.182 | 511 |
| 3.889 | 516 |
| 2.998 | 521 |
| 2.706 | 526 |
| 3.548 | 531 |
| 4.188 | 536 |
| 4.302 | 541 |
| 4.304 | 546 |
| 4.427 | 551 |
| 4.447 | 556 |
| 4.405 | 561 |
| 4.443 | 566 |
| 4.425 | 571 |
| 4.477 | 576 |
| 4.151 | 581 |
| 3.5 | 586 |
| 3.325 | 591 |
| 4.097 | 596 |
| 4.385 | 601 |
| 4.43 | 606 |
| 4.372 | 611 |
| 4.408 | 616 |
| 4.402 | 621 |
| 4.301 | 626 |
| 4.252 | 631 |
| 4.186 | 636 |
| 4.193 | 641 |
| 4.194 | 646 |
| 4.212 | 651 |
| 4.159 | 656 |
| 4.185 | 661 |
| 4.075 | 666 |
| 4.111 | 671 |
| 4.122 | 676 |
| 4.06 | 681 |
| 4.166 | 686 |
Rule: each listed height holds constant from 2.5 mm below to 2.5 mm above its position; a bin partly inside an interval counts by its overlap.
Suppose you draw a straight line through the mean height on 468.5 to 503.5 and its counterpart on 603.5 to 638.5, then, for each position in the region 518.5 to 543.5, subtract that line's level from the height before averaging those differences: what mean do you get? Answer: -0.8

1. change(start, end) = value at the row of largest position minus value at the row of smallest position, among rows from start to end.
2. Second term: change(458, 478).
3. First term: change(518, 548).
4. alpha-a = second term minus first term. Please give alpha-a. -1.4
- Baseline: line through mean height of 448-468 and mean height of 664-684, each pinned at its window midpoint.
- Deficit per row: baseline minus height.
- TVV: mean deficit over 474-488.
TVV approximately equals 0.16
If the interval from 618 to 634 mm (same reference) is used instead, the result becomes -0.14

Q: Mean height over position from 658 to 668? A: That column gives 4.13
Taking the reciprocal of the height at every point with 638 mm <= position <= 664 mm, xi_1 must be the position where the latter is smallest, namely 651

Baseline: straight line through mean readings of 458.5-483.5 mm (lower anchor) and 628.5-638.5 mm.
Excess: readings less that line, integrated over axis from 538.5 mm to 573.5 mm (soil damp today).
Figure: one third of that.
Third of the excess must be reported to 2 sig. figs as 1.4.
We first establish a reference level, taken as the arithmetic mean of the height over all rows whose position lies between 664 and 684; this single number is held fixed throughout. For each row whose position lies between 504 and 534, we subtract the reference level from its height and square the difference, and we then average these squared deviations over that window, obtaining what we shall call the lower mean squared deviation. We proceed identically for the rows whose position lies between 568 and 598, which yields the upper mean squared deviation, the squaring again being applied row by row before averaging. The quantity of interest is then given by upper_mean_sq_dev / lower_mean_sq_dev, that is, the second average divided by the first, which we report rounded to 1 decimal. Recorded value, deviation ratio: 0.3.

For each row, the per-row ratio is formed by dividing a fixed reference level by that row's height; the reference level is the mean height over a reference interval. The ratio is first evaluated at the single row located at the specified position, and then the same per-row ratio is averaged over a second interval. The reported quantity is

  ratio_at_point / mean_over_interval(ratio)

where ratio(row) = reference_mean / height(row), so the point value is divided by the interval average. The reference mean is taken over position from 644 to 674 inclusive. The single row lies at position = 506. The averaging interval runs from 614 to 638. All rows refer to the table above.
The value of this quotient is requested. 1.00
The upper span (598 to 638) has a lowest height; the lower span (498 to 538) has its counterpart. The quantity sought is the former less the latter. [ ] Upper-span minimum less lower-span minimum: 1.48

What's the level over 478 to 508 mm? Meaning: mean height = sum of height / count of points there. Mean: 4.35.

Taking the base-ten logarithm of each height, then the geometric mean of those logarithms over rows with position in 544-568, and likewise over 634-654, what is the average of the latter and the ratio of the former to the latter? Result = 0.828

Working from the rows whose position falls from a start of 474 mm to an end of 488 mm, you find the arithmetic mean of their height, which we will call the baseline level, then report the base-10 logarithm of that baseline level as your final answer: 0.632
